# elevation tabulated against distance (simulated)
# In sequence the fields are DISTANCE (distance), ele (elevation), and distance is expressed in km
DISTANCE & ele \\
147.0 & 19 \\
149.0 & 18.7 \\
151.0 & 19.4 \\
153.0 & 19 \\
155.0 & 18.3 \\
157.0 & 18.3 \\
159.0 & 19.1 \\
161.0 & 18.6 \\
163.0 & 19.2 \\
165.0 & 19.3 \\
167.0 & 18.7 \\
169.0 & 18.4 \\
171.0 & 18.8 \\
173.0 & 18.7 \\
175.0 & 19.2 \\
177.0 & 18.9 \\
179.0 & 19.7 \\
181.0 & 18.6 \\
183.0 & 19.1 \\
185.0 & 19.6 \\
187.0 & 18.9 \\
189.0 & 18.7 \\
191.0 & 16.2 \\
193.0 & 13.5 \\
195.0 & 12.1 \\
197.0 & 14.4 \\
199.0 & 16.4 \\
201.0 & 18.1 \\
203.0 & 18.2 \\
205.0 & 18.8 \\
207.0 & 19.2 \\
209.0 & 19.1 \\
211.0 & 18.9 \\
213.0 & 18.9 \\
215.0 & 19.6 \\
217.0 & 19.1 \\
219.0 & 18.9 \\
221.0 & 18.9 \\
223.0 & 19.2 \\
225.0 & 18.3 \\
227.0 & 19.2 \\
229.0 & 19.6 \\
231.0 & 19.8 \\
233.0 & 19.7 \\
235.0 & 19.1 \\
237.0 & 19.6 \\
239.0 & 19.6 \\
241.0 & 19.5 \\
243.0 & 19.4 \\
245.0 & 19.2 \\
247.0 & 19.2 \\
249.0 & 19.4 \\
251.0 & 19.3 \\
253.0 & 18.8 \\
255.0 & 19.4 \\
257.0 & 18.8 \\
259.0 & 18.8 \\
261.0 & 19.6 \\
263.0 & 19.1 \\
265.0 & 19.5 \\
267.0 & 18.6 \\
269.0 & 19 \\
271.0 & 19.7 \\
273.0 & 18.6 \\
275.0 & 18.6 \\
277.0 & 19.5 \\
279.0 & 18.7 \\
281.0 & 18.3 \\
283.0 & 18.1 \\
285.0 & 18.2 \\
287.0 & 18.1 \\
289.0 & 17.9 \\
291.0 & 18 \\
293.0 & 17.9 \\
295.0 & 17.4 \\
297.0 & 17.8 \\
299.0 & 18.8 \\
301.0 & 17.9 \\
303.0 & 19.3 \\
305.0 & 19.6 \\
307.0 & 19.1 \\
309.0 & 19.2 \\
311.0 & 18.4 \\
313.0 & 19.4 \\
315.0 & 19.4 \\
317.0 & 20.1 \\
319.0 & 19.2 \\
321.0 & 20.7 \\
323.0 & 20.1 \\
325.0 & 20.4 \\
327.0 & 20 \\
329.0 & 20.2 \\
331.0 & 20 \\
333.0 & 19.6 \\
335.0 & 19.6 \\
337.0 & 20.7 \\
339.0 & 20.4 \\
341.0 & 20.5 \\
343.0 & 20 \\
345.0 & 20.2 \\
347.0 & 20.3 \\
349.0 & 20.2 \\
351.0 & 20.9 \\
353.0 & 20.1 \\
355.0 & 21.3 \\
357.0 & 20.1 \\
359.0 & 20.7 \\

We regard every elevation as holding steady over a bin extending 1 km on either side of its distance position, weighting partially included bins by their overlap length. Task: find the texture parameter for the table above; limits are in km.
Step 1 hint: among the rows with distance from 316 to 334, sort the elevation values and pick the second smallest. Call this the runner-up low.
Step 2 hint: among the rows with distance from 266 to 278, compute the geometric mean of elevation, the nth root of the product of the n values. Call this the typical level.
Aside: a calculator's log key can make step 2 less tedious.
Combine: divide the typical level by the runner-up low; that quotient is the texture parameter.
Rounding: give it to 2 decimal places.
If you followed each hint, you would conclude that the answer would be 0.97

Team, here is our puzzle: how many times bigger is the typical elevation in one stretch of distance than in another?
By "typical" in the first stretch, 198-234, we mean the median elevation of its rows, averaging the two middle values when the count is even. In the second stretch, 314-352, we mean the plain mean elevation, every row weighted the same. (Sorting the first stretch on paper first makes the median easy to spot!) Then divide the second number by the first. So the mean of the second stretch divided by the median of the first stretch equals 1.06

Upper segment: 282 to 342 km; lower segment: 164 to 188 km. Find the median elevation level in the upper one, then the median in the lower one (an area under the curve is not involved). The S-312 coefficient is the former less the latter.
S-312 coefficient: 0.45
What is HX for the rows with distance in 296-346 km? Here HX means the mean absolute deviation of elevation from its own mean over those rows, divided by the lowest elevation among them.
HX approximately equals 0.04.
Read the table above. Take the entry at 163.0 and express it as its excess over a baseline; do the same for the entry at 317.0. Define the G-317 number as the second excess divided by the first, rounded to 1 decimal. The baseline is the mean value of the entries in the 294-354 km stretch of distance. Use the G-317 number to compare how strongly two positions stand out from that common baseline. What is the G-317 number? -1.0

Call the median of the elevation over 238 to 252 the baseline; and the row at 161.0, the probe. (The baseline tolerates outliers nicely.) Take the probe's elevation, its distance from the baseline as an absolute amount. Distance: 0.8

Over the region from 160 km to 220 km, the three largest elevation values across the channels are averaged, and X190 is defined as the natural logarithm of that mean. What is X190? 2.98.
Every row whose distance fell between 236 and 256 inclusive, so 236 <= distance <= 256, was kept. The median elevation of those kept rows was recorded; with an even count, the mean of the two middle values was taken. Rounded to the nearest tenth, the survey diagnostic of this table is 19.4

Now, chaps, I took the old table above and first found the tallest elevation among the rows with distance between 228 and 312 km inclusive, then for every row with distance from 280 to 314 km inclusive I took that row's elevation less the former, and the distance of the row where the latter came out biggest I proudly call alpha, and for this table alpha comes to 305.0 km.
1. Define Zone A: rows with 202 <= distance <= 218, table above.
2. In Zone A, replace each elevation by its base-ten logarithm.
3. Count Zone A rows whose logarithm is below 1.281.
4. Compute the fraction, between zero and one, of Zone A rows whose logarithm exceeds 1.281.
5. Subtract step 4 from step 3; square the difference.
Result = 12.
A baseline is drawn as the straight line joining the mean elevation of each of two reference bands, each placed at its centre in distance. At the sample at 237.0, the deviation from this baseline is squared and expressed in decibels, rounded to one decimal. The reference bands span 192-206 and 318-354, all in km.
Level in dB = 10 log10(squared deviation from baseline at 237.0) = 7.9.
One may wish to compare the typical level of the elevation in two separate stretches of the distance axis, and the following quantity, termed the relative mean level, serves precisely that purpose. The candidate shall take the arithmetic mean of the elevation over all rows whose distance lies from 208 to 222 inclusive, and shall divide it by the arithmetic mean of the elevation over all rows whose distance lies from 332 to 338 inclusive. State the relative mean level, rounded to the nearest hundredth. 0.95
